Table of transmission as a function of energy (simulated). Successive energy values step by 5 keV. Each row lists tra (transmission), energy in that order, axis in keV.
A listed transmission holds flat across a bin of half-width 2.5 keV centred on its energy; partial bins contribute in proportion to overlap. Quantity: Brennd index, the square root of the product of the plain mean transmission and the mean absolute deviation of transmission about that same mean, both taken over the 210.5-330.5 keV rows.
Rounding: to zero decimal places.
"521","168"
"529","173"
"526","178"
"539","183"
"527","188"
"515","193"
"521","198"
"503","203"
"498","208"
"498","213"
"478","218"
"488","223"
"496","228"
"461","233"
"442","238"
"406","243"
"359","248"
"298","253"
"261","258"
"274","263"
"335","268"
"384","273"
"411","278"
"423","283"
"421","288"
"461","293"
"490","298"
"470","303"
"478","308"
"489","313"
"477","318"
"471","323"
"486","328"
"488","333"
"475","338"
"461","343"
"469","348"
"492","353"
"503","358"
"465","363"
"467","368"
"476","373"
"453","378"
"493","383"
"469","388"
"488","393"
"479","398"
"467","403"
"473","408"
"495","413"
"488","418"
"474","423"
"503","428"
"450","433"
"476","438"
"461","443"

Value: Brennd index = 158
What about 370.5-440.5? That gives 75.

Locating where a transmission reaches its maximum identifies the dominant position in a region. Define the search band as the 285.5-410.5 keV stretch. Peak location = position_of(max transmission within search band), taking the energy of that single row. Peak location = 358 keV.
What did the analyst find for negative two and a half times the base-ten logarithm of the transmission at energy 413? -6.74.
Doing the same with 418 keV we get -6.72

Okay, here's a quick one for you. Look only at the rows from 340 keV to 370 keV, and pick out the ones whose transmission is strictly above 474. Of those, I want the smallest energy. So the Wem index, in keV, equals 353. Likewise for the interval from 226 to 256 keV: 228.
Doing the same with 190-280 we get 193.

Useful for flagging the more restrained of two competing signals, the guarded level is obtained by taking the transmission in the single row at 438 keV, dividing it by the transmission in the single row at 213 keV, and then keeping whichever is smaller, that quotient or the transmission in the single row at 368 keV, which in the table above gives 1.0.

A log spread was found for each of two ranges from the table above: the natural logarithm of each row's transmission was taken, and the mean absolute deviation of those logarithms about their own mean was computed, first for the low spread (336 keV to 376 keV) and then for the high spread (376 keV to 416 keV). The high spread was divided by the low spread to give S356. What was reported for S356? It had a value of 1.1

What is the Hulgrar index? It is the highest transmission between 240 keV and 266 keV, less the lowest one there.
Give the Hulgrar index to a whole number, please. 145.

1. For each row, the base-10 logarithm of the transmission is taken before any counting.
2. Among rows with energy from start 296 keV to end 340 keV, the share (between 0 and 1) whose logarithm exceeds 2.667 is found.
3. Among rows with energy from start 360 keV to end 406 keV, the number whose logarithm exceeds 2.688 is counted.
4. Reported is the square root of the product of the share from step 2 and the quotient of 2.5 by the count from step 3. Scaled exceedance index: 1.1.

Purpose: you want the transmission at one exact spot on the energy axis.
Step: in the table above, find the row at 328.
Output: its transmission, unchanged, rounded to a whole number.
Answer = 486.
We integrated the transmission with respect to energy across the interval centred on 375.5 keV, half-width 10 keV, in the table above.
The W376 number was 9445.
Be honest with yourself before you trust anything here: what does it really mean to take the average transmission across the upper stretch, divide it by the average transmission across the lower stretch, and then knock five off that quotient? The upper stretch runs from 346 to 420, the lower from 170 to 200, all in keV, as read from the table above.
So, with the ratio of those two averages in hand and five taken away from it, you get -4.09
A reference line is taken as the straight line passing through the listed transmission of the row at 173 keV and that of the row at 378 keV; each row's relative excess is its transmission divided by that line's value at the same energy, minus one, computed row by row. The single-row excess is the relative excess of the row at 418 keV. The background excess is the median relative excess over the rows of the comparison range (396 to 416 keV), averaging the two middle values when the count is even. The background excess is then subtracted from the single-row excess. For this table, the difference 0.0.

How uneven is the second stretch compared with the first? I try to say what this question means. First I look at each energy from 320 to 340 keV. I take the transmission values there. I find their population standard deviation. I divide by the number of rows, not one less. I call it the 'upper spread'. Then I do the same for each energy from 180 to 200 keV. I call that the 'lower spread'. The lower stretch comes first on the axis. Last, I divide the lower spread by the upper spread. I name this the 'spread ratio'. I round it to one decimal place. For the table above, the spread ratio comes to 1.2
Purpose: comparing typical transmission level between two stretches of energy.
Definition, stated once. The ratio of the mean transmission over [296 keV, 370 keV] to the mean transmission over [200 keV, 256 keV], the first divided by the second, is 1.07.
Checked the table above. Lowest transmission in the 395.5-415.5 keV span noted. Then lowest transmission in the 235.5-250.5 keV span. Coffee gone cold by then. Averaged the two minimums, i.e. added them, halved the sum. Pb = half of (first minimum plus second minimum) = 413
